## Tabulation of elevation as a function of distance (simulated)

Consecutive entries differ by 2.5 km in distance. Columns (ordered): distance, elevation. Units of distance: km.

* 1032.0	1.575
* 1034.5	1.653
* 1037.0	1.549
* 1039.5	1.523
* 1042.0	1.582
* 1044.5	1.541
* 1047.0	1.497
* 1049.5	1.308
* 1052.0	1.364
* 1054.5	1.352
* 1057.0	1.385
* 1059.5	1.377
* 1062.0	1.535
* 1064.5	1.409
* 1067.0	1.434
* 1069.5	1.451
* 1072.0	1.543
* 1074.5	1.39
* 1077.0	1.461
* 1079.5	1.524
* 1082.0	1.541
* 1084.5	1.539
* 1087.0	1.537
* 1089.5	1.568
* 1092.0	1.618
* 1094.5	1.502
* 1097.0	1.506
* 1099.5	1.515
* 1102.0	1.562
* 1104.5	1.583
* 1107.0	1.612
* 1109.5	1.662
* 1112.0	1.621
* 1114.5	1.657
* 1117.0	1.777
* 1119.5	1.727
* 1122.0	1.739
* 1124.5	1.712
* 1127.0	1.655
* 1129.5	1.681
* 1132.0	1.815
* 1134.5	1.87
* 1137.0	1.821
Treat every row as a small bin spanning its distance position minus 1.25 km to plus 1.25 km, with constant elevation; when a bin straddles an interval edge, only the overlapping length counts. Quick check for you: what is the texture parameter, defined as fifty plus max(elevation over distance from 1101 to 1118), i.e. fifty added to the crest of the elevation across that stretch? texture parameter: 51.8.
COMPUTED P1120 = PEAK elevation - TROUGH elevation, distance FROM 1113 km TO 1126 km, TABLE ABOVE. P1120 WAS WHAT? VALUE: 0.12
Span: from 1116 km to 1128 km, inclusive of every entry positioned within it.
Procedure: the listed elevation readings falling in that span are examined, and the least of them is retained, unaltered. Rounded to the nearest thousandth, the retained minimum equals 1.655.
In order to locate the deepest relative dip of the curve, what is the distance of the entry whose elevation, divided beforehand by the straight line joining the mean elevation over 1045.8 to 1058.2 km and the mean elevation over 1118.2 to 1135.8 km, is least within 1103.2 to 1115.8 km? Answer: 1104.5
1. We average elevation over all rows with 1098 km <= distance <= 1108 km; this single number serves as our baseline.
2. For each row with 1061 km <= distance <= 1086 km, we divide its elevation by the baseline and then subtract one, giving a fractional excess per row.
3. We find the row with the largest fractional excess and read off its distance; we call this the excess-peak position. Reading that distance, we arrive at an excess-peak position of 1072.0 km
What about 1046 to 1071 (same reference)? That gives 1062.0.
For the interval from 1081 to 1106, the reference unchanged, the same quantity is 1092.0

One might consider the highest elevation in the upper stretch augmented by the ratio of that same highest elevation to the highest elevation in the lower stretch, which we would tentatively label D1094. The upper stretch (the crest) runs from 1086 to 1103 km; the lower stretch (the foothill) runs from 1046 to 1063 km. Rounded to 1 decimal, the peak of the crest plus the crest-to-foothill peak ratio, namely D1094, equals 2.7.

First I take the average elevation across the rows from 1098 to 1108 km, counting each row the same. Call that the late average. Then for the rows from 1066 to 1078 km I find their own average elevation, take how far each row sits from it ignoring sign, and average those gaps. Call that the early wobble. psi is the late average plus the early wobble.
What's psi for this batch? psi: 1.60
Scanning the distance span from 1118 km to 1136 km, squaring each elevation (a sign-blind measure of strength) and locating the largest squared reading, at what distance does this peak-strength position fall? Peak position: 1134.5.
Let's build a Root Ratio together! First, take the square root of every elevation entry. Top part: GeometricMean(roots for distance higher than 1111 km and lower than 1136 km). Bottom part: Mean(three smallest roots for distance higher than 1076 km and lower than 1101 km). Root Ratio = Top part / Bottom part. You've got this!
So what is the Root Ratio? 1.08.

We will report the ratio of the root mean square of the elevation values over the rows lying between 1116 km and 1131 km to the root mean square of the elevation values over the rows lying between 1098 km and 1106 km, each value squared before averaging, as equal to 1.10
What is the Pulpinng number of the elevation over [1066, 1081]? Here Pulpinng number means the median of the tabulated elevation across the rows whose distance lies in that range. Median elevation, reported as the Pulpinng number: 1.46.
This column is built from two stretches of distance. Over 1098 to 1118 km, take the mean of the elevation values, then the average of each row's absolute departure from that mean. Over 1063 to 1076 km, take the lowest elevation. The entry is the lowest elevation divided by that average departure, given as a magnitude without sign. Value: 24.7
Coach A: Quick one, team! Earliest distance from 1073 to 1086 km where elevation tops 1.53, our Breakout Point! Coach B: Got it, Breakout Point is 1082.0 km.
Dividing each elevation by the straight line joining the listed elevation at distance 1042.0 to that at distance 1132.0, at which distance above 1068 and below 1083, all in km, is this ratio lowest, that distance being 1074.5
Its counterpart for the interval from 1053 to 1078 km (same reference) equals 1074.5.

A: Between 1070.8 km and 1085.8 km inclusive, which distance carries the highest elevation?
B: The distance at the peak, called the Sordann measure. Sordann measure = 1072.0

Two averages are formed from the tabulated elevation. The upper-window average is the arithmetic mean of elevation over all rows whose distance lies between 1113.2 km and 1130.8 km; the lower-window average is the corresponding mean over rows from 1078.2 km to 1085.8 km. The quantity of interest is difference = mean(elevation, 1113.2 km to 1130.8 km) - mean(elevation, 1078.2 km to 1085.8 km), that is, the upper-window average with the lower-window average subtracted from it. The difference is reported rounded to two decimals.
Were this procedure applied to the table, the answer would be 0.17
